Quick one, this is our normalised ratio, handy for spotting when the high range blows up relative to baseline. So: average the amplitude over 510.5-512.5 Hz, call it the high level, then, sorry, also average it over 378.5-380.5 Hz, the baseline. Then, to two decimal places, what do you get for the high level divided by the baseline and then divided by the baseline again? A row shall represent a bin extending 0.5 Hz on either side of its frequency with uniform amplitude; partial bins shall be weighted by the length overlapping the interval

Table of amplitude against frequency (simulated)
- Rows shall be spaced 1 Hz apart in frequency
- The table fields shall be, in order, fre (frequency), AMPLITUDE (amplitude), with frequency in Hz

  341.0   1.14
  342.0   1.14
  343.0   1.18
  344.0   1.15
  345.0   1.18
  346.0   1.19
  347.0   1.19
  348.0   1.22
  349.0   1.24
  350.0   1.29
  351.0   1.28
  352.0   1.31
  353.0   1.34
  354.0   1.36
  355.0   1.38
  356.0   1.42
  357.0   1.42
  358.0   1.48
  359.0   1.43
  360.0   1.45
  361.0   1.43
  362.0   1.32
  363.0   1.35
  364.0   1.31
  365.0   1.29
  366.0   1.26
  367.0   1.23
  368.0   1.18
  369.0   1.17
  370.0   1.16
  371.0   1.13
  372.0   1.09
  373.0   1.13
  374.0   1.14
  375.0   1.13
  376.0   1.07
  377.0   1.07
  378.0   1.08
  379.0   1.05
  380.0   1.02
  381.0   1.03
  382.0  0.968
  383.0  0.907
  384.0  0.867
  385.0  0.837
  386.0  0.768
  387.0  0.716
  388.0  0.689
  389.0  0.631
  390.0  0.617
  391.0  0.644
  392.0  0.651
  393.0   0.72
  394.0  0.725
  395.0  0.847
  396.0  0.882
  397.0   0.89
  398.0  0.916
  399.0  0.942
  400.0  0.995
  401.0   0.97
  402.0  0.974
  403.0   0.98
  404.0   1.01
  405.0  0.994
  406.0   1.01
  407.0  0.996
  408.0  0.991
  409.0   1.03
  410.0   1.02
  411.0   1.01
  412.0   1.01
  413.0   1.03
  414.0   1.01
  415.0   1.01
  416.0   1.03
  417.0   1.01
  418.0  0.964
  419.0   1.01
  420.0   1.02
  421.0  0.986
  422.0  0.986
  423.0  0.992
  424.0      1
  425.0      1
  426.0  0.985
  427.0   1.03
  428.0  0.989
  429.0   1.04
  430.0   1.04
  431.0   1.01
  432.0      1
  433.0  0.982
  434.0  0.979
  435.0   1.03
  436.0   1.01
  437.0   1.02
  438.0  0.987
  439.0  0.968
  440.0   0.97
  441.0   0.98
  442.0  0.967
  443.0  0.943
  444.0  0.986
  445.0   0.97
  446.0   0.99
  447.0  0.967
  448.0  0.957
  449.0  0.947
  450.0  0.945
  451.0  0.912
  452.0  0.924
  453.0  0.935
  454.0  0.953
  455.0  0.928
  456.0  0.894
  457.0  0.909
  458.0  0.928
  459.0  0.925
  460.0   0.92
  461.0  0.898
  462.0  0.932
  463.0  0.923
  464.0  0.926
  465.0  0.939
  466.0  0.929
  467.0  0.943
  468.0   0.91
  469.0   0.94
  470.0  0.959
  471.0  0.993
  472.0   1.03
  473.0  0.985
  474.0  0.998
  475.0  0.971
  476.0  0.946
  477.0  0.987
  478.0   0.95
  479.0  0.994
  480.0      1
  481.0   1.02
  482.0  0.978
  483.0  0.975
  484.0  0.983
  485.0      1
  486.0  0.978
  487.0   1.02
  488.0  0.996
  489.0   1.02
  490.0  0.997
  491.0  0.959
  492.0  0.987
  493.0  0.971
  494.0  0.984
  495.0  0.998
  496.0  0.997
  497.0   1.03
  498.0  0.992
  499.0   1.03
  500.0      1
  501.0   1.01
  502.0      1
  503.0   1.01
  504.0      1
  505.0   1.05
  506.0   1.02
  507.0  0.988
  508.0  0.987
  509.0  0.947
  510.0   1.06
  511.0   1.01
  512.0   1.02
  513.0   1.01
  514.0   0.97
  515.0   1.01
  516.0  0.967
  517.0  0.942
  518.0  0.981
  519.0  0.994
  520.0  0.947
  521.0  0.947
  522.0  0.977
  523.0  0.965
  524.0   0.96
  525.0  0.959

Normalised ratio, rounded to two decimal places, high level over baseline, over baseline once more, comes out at 0.95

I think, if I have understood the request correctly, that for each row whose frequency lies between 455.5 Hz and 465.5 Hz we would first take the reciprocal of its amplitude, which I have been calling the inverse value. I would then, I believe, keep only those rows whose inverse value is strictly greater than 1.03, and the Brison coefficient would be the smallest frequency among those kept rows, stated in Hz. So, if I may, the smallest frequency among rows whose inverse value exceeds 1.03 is 456.0 Hz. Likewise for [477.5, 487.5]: 478.0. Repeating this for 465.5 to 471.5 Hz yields 466.0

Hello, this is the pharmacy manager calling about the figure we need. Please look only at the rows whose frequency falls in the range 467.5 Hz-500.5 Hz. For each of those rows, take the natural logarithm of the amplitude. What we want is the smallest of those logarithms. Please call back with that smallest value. -0.094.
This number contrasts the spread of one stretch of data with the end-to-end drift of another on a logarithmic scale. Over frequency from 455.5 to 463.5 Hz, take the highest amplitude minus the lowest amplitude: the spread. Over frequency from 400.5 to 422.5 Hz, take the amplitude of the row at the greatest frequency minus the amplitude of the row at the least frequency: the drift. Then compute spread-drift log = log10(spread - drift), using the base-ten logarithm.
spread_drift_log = -1.7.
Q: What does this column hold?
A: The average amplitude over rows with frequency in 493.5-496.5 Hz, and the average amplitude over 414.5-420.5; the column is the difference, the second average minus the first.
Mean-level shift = 0.014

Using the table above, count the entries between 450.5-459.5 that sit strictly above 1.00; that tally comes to 0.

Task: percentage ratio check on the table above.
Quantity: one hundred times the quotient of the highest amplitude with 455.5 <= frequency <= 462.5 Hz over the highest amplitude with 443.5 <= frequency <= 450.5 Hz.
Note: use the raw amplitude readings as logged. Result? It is 94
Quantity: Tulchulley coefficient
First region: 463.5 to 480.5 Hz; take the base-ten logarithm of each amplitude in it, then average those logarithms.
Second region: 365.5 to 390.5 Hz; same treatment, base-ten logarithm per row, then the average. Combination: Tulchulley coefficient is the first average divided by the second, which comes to 1.6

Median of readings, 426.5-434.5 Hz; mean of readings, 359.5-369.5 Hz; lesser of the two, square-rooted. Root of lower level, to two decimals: 1.00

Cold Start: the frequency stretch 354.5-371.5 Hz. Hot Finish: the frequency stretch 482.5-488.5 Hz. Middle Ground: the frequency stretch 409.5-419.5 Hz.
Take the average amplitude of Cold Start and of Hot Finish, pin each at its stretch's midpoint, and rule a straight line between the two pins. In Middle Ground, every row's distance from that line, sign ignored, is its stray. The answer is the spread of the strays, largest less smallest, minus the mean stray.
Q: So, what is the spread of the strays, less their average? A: -0.11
